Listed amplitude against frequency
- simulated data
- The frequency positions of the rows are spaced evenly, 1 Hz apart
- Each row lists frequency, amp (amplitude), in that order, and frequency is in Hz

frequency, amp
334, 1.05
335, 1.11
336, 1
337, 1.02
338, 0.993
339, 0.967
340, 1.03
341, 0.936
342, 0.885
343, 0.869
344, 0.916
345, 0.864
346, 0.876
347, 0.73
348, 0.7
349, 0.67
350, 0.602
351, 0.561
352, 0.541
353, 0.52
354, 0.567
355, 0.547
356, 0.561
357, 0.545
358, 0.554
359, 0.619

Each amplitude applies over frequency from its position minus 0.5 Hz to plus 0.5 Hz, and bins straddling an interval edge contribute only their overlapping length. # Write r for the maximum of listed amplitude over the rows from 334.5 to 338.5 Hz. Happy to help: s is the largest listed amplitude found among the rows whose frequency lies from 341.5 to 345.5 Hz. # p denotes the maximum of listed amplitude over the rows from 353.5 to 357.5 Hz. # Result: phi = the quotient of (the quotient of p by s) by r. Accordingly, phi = 0.6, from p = 0.567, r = 1.11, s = 0.916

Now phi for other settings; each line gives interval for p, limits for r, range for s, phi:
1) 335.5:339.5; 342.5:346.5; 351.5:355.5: 2.0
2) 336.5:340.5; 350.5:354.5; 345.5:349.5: 2.1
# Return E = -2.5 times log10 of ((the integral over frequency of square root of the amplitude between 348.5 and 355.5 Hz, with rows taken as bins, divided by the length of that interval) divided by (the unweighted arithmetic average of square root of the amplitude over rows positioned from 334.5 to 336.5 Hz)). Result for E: 0.33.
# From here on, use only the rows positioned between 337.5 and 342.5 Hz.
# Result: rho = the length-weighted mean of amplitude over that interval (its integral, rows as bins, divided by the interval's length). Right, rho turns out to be 0.96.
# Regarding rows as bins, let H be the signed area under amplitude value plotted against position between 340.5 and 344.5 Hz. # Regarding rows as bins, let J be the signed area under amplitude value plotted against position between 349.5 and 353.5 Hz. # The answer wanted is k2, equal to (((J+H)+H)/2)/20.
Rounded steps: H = 3.6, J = 2.2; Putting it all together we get 0.236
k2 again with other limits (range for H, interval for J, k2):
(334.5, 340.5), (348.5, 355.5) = 0.406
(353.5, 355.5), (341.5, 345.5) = 0.144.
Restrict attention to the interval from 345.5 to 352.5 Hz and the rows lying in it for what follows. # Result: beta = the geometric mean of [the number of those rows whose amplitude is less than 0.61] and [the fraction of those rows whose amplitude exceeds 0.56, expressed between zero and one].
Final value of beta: 1.6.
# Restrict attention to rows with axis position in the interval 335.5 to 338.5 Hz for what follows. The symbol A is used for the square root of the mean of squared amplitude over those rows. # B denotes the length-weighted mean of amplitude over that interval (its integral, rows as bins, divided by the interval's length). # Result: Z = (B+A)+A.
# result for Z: 3.0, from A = 1.0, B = 1.00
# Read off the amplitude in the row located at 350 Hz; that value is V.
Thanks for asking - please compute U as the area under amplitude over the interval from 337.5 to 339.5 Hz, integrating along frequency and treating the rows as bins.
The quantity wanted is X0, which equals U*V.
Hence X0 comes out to 1.2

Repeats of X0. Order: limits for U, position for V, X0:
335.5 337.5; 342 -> 1.8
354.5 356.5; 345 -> 1.0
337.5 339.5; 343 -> 1.7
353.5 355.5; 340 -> 1.1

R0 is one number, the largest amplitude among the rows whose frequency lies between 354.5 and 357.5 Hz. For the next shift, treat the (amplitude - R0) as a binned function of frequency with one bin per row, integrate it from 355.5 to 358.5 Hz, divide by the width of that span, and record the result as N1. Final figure -0.01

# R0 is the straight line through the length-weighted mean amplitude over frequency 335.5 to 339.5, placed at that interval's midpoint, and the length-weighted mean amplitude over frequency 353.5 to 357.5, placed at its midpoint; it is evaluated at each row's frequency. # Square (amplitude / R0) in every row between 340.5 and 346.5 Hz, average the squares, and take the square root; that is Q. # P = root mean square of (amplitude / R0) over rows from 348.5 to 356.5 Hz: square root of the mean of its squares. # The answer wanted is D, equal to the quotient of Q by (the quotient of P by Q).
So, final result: 1.21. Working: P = 0.91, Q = 1.05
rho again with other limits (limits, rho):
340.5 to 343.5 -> 0.90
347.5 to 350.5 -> 0.66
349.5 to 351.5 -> 0.58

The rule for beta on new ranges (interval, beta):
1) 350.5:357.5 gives 1.7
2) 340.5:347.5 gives 0.0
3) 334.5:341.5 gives 0.0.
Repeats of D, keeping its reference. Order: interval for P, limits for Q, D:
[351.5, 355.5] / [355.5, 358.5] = 1.26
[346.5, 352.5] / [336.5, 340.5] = 1.19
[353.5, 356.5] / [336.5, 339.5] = 1.04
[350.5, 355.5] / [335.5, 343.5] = 1.16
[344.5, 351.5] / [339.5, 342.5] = 1.13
